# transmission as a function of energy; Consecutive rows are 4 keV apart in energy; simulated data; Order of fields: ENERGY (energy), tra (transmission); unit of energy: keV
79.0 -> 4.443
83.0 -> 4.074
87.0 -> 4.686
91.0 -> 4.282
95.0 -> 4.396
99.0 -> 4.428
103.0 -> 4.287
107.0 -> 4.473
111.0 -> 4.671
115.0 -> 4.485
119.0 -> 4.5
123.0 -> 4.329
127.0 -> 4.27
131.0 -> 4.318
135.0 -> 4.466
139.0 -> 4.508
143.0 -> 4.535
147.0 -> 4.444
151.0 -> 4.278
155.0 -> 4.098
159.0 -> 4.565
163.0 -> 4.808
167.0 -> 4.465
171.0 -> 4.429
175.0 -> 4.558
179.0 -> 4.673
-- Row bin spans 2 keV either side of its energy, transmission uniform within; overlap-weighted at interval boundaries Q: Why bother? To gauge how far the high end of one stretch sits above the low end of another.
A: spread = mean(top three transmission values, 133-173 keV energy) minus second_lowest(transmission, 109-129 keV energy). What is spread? 0.31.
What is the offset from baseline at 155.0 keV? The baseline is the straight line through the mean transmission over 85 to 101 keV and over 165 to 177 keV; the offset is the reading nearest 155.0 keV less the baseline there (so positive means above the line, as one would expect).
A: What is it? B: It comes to -0.38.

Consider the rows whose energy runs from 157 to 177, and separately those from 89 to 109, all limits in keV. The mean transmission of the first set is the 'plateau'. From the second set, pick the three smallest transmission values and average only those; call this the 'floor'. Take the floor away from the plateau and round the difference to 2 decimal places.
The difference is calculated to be 0.24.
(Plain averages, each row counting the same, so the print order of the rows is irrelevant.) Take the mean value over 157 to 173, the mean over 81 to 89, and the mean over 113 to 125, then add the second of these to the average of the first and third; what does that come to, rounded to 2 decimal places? 8.88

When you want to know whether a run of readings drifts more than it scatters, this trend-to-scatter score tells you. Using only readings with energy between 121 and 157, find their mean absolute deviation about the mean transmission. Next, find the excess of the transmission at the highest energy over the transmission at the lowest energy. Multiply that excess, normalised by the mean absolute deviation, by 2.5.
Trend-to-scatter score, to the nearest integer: -5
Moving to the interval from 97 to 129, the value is -4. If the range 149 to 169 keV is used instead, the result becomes 2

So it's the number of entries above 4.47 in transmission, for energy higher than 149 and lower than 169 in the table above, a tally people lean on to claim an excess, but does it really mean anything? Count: 2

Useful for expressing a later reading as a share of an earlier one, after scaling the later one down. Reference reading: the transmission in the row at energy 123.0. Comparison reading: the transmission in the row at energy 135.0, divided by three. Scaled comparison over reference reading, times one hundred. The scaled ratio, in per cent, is 34.4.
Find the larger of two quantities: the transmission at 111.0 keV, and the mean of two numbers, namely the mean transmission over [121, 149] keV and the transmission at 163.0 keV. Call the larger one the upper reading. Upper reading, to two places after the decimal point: 4.67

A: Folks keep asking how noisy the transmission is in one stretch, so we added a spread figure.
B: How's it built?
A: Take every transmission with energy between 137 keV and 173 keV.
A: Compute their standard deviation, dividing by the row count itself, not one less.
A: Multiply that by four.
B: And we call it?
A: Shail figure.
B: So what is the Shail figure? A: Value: 0.7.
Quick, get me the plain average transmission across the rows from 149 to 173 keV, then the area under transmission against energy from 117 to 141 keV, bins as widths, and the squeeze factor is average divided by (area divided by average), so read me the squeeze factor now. 0.187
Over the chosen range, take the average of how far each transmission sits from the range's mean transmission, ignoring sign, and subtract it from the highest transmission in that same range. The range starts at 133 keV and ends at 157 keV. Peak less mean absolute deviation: 4.40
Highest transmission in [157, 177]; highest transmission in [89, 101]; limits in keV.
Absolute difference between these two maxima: 0.380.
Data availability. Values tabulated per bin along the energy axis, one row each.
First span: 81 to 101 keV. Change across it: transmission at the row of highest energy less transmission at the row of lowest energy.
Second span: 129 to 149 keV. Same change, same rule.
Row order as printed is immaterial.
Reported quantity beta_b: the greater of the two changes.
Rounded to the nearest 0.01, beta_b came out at 0.35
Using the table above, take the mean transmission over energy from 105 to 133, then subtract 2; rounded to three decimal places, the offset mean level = 2.435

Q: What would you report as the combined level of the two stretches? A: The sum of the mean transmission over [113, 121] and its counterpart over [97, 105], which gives 8.85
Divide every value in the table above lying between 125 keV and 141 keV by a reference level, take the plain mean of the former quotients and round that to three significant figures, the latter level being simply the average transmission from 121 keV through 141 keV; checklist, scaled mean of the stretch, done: 1.00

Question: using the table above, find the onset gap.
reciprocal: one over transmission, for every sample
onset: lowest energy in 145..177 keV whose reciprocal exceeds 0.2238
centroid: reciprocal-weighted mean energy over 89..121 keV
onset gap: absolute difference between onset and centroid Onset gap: 42.2 keV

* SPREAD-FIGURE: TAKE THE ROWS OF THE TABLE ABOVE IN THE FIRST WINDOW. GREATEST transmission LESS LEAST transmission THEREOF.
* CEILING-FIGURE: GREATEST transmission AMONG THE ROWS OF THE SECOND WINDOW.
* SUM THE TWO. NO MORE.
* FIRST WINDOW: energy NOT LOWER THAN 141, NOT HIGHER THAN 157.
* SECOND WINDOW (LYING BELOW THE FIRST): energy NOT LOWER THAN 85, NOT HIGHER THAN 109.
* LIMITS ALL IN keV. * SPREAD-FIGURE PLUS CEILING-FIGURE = 5.12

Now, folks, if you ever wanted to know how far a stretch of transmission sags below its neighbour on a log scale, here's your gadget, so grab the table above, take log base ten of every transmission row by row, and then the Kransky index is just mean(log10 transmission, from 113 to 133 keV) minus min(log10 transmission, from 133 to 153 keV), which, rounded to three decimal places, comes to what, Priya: 0.010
